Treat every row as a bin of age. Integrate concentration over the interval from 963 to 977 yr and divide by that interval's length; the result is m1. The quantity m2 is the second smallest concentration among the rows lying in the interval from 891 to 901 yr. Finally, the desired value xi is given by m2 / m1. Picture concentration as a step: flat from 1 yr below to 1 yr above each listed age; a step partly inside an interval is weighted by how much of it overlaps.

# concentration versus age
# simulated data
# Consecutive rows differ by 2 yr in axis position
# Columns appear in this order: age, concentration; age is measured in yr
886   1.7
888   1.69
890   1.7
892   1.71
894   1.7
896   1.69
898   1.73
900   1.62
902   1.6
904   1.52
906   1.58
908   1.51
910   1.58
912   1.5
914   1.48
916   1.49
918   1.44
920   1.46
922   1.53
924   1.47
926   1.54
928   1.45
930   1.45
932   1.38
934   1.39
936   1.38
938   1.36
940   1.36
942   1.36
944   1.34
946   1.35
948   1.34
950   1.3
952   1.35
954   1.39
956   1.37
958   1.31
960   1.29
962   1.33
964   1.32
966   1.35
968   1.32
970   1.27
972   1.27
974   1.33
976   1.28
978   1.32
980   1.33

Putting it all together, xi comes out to 1.29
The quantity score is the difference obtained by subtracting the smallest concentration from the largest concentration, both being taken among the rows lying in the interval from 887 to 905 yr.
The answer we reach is 0.21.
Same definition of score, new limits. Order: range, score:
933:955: 0.09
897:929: 0.29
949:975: 0.12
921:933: 0.16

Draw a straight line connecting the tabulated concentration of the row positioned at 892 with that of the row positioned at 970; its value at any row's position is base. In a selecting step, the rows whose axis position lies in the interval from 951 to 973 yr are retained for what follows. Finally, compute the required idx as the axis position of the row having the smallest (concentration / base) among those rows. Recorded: 960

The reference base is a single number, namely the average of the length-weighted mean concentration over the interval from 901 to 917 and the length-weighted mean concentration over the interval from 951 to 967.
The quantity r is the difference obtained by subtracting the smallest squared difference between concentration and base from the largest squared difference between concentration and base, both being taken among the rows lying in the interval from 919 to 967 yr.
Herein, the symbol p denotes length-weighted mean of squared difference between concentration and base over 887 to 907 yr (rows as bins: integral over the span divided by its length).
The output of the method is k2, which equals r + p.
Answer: 0.073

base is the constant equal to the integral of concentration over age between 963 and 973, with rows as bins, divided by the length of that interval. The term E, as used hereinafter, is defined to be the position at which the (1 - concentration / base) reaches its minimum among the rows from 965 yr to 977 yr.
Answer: 966 yr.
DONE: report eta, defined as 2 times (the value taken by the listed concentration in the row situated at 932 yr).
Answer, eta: 2.8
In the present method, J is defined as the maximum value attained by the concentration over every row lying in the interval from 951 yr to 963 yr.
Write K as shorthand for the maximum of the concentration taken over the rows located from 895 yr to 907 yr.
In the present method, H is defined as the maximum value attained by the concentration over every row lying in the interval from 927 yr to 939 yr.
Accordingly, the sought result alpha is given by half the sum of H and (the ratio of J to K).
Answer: 1.13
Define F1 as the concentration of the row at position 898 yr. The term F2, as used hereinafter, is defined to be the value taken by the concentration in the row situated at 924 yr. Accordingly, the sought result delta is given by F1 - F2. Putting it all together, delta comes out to 0.26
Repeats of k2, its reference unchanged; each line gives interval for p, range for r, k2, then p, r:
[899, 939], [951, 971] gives 0.033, 0.01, 0.025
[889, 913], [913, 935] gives 0.051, 0.04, 0.011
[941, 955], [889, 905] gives 0.088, 0.01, 0.080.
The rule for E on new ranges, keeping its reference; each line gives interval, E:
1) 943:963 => 954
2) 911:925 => 922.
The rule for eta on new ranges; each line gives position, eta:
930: 2.9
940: 2.7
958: 2.6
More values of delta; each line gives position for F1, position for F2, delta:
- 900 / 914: 0.14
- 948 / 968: 0.02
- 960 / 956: -0.08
